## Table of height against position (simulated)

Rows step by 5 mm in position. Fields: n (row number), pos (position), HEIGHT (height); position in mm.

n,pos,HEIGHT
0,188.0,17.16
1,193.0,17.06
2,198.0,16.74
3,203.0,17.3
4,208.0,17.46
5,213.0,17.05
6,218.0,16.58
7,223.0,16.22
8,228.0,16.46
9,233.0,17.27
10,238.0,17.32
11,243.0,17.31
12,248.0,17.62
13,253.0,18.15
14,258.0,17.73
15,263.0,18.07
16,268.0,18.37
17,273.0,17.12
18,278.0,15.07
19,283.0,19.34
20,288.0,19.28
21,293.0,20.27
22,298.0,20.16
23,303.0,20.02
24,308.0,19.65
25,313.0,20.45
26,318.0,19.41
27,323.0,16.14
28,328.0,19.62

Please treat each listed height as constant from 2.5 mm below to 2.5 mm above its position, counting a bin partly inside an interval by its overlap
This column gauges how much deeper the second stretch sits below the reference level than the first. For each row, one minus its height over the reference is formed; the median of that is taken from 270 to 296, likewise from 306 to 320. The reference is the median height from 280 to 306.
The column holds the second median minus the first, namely -0.018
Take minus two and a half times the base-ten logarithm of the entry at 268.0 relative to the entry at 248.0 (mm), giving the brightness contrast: -0.045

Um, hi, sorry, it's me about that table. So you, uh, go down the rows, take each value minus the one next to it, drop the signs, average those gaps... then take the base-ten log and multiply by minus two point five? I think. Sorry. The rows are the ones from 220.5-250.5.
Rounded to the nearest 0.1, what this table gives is 1.4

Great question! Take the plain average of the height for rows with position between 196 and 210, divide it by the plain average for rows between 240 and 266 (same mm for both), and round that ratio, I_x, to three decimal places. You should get 0.966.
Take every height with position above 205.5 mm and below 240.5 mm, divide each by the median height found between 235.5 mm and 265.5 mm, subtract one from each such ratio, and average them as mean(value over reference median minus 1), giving -0.043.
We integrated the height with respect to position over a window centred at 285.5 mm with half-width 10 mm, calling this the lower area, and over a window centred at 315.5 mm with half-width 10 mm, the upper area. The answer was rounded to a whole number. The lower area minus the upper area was -8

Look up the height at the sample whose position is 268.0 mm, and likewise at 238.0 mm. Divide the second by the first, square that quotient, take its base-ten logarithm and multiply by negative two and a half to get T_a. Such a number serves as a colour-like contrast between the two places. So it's 0.13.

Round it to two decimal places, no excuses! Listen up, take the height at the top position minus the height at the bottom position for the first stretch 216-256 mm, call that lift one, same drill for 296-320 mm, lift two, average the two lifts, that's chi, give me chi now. 0.41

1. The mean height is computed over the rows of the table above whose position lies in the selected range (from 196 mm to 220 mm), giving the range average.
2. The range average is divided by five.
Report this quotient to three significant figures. 3.41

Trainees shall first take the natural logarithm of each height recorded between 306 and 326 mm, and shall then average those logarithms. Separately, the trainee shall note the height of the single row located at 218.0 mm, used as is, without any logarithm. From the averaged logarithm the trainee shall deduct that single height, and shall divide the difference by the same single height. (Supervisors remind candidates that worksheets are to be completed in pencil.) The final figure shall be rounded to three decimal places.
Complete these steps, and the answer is -0.823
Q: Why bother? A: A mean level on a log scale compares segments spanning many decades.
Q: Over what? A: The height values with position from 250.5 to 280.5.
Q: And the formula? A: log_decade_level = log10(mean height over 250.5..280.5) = 1.241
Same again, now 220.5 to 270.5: 1.242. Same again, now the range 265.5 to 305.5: 1.272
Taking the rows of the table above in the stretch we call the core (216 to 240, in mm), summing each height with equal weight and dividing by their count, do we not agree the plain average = 16.8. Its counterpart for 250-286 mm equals 17.7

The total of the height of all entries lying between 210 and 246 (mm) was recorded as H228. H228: 118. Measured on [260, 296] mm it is 128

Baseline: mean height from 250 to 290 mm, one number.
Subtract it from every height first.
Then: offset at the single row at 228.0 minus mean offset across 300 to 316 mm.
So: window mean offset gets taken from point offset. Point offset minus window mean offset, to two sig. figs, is -3.6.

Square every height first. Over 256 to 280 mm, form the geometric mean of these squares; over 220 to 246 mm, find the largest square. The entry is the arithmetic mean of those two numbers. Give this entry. 298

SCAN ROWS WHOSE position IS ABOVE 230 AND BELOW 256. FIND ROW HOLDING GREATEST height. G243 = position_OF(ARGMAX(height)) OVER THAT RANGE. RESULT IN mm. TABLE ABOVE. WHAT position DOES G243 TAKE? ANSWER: 253.0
